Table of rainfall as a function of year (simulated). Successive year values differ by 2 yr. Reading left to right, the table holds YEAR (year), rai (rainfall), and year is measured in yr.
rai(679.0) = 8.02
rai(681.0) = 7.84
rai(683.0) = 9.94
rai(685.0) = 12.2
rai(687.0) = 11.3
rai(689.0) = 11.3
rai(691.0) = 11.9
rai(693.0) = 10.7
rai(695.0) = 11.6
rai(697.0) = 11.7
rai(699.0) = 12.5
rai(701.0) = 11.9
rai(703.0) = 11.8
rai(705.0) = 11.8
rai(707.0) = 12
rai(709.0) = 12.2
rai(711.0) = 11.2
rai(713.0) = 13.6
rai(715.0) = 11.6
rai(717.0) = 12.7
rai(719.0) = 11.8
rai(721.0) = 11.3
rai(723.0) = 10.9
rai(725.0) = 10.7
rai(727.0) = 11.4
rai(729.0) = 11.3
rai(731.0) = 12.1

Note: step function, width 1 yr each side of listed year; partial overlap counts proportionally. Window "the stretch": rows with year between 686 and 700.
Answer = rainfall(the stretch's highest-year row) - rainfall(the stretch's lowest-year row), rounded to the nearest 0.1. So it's 1.2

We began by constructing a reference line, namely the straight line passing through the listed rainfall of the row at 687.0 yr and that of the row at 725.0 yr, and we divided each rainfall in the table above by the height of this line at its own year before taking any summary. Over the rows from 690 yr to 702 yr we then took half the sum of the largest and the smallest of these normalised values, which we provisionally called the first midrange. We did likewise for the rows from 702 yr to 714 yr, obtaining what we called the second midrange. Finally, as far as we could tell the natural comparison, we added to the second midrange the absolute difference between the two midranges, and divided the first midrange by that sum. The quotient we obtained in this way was 0.84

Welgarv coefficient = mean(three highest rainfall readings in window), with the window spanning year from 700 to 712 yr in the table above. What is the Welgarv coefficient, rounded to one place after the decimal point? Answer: 12.0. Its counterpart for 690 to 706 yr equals 12.1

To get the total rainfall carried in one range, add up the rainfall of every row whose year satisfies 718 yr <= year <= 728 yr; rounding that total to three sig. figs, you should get 56.1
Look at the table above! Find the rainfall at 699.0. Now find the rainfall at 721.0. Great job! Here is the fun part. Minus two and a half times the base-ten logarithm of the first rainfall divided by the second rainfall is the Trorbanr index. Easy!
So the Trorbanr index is -0.11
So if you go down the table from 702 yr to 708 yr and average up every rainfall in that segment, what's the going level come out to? 11.9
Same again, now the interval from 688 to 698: 11.4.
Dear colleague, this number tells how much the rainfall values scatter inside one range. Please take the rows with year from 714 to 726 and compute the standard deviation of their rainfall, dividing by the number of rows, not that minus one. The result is 0.66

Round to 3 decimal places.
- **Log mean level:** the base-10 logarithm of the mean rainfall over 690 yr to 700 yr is 1.067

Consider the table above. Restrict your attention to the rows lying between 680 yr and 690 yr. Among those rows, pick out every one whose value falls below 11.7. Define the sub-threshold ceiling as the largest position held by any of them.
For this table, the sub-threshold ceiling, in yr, 689.0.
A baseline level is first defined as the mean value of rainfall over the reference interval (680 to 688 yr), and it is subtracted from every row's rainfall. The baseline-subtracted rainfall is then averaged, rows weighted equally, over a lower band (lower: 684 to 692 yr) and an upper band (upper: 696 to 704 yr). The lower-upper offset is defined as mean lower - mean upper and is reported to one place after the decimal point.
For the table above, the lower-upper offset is -0.3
